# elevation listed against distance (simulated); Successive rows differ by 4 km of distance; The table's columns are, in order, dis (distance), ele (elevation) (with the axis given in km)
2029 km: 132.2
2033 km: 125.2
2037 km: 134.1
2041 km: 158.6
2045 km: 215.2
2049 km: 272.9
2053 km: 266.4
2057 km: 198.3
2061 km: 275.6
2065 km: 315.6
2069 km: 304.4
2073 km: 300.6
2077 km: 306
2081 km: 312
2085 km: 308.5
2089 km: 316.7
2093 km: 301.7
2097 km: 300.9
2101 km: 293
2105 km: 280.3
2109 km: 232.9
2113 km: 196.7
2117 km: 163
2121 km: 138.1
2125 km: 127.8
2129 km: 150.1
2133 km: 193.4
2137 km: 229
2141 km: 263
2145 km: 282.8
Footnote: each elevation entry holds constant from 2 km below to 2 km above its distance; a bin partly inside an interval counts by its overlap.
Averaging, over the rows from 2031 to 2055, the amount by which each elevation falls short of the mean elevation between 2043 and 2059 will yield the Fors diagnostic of 43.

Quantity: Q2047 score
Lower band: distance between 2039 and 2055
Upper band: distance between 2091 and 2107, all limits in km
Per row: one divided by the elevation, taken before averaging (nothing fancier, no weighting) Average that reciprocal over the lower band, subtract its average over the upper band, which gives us 0.0012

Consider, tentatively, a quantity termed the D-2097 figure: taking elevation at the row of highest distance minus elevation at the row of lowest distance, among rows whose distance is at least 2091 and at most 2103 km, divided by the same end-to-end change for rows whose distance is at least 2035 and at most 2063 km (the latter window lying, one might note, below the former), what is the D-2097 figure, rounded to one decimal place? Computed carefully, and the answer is -0.1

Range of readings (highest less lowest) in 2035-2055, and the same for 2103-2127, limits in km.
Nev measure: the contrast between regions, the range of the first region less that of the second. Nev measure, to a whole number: -14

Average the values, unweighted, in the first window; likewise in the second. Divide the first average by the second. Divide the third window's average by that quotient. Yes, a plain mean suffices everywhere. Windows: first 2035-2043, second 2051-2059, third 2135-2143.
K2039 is 391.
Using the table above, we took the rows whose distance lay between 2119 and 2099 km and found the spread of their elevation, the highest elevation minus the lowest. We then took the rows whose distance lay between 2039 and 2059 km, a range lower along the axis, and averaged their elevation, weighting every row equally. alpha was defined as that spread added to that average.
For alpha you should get 352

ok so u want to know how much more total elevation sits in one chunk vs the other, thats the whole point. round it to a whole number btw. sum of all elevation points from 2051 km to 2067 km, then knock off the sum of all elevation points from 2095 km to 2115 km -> -248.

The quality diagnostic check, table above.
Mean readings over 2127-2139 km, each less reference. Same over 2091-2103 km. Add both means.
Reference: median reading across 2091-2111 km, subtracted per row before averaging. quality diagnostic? -97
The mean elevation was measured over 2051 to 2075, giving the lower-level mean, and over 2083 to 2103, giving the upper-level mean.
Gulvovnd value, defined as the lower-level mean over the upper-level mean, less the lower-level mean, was -276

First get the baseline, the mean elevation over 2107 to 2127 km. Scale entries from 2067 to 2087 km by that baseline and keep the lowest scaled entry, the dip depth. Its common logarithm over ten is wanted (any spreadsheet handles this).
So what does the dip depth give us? 0.024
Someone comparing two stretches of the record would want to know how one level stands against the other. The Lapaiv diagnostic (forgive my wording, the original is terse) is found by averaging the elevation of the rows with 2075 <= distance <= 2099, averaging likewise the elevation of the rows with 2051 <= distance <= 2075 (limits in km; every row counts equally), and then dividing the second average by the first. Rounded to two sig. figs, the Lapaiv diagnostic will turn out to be 0.90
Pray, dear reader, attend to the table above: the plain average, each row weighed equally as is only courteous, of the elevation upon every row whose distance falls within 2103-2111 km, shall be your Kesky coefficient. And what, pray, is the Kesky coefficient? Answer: 257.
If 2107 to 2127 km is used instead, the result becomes 172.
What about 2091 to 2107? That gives 294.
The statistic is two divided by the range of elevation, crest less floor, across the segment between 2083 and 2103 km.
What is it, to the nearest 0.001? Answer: 0.084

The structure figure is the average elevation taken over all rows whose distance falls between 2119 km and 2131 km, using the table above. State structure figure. 139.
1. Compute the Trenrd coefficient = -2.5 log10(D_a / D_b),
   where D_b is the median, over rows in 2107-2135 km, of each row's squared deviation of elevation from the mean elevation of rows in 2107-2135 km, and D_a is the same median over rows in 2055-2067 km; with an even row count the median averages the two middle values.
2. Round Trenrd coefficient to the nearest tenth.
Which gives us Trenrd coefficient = -3.1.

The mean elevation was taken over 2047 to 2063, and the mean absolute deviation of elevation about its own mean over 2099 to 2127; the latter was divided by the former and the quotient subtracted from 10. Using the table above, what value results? 9.78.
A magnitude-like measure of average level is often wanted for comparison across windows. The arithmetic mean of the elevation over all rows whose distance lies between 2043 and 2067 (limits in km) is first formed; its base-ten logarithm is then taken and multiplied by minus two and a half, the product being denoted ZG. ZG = -6.03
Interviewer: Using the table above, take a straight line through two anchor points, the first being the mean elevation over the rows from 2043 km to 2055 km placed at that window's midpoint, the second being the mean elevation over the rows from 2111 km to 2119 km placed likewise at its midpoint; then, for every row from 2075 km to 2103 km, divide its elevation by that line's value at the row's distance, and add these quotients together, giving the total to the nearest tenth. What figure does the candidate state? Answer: 10.3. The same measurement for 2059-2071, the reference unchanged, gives 3.8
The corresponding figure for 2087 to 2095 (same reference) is 3.0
